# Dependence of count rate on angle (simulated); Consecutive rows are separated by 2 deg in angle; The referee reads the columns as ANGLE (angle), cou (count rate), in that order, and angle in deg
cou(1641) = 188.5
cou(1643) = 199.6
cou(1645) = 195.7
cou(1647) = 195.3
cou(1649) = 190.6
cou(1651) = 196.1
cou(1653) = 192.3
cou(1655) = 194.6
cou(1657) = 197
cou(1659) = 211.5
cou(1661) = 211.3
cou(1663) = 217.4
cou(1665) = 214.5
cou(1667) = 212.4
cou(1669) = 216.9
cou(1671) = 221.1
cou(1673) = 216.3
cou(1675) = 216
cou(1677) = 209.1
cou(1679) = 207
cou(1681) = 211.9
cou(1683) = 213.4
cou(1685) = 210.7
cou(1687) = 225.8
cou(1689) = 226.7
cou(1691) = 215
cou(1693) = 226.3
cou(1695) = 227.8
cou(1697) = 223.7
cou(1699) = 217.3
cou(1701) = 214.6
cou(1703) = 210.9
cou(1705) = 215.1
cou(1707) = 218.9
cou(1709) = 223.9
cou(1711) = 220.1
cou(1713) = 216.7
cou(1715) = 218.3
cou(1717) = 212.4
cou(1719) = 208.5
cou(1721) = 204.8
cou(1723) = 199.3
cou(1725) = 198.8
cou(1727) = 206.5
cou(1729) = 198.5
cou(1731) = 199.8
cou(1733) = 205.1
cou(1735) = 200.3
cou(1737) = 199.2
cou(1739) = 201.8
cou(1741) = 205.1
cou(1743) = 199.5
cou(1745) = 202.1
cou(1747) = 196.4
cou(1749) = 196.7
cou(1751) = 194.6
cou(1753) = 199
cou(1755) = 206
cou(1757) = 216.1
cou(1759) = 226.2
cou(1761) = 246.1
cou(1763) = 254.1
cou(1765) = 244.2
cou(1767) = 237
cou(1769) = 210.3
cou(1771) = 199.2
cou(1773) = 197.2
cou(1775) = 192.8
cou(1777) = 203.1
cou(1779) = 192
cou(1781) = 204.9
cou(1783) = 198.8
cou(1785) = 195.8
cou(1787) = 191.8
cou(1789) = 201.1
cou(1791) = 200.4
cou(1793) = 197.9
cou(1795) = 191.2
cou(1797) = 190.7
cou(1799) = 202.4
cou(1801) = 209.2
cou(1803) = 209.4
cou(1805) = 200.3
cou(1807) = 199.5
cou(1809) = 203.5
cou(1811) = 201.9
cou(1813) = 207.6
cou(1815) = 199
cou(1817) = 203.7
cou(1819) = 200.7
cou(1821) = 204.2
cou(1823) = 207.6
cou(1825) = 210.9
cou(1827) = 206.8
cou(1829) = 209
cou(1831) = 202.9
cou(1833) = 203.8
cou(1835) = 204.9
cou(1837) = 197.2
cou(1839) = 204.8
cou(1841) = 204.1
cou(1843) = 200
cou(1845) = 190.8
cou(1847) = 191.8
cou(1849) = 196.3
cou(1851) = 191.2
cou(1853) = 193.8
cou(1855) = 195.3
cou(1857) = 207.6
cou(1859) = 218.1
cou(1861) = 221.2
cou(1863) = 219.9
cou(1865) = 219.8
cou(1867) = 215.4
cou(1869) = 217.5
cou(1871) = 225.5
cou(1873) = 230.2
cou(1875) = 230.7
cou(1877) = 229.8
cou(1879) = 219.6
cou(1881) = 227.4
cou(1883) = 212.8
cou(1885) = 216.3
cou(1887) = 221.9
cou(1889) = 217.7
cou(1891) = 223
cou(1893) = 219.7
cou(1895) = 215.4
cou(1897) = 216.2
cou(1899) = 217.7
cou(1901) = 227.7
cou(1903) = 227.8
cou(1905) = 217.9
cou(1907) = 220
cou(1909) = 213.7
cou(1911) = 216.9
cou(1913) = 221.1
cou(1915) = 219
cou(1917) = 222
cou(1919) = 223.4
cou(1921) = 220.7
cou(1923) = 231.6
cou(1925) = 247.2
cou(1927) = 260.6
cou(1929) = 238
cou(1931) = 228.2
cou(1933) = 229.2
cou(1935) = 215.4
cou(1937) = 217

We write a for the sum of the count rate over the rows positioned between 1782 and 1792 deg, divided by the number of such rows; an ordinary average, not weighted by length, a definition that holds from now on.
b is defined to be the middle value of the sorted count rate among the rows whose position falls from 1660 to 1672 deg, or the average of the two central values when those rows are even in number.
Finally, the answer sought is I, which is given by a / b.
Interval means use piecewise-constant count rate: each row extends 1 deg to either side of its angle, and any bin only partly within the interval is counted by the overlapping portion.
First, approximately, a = 198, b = 216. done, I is 0.92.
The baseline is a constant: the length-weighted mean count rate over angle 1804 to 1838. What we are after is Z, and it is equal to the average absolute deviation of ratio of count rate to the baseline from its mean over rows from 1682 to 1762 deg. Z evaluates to 0.047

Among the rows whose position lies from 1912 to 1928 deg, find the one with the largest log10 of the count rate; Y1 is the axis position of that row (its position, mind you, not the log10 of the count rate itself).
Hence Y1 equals 1927 deg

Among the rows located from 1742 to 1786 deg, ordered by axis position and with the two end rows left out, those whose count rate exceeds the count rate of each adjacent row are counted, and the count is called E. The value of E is 5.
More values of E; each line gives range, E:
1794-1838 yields 7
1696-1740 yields 4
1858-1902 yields 5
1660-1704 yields 5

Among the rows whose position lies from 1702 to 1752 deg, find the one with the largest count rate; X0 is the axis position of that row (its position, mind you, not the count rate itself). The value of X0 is 1709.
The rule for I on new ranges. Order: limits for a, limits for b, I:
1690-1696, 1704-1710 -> 1.02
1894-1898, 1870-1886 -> 0.95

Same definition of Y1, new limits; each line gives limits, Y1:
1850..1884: 1875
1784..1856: 1825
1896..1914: 1903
